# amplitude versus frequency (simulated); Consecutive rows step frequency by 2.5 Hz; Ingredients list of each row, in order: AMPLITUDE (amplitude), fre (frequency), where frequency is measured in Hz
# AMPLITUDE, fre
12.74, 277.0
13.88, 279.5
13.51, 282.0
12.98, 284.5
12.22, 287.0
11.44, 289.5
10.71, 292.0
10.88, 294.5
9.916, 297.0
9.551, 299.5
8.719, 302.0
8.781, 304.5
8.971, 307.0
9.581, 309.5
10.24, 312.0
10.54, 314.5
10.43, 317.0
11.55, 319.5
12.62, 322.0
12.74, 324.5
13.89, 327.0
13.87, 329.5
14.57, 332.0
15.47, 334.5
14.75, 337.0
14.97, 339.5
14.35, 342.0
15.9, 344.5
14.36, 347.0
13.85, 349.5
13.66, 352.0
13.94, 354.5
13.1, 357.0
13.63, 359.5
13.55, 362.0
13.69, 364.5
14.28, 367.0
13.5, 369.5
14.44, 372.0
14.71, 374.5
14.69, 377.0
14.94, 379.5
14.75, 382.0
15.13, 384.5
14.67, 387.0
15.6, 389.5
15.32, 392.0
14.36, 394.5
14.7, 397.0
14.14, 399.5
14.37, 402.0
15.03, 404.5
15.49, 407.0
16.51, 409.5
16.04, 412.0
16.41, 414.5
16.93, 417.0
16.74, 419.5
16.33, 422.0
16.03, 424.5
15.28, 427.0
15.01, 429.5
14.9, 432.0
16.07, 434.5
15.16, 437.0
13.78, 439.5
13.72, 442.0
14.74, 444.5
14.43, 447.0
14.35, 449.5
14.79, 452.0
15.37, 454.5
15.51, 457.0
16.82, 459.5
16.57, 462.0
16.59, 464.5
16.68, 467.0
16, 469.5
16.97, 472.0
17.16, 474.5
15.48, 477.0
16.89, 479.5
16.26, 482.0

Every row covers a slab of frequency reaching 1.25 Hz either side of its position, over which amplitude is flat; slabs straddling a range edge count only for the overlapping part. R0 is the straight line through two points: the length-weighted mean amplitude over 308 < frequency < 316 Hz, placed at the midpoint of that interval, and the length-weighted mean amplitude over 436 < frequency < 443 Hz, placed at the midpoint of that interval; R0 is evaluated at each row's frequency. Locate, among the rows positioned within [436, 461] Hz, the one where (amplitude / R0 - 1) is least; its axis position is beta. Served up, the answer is 442.0 Hz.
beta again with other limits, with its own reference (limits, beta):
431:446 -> 442.0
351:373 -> 369.5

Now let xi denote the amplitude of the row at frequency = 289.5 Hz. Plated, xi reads 11.44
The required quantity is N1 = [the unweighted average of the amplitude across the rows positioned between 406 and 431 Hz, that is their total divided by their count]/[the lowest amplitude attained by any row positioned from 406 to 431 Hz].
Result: 1.07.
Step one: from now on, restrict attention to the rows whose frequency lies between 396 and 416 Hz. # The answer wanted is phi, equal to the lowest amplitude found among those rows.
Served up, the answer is 14.14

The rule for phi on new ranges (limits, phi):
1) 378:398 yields 14.36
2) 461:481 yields 15.48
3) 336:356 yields 13.66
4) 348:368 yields 13.1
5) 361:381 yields 13.5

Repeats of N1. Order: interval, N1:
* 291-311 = 1.11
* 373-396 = 1.04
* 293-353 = 1.41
